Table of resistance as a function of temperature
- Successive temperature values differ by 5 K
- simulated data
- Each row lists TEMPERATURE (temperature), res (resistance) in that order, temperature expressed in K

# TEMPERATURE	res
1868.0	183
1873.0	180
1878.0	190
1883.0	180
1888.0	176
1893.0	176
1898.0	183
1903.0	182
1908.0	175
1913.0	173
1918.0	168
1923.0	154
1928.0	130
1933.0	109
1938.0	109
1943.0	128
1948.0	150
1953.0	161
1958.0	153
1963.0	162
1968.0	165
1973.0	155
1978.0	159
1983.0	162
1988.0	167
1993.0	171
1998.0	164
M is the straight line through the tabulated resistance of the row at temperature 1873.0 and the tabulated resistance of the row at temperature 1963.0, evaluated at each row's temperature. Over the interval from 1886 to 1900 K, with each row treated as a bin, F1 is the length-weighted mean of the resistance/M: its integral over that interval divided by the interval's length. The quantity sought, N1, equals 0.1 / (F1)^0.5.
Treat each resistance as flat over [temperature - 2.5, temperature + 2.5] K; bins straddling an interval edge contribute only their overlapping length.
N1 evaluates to 0.099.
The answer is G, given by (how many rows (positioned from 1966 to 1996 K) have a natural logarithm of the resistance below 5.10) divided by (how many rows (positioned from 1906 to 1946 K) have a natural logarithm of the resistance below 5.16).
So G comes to 0.4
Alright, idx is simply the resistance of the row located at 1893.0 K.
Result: 176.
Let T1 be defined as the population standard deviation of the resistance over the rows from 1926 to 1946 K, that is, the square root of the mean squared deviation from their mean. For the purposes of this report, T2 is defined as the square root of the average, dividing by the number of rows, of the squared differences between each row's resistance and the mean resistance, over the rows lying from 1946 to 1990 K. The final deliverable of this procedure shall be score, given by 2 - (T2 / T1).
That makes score 1.5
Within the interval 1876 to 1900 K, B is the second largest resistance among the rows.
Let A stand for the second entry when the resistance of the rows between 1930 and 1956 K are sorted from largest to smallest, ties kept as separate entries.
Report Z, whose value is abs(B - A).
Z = 33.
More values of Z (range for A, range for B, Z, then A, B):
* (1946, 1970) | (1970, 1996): 5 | 162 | 167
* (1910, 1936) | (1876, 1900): 15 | 168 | 183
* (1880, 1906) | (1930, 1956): 32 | 182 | 150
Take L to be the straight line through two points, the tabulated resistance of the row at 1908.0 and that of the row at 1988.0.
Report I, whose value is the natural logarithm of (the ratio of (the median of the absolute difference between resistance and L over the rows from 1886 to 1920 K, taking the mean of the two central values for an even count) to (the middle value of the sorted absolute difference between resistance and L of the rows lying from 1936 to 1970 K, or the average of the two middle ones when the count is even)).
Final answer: -2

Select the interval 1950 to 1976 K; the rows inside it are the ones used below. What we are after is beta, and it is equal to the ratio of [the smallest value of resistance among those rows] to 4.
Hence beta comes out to 38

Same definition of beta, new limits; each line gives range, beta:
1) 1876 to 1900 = 44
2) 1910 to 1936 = 27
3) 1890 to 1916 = 43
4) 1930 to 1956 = 27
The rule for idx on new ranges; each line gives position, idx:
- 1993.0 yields 171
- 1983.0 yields 162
